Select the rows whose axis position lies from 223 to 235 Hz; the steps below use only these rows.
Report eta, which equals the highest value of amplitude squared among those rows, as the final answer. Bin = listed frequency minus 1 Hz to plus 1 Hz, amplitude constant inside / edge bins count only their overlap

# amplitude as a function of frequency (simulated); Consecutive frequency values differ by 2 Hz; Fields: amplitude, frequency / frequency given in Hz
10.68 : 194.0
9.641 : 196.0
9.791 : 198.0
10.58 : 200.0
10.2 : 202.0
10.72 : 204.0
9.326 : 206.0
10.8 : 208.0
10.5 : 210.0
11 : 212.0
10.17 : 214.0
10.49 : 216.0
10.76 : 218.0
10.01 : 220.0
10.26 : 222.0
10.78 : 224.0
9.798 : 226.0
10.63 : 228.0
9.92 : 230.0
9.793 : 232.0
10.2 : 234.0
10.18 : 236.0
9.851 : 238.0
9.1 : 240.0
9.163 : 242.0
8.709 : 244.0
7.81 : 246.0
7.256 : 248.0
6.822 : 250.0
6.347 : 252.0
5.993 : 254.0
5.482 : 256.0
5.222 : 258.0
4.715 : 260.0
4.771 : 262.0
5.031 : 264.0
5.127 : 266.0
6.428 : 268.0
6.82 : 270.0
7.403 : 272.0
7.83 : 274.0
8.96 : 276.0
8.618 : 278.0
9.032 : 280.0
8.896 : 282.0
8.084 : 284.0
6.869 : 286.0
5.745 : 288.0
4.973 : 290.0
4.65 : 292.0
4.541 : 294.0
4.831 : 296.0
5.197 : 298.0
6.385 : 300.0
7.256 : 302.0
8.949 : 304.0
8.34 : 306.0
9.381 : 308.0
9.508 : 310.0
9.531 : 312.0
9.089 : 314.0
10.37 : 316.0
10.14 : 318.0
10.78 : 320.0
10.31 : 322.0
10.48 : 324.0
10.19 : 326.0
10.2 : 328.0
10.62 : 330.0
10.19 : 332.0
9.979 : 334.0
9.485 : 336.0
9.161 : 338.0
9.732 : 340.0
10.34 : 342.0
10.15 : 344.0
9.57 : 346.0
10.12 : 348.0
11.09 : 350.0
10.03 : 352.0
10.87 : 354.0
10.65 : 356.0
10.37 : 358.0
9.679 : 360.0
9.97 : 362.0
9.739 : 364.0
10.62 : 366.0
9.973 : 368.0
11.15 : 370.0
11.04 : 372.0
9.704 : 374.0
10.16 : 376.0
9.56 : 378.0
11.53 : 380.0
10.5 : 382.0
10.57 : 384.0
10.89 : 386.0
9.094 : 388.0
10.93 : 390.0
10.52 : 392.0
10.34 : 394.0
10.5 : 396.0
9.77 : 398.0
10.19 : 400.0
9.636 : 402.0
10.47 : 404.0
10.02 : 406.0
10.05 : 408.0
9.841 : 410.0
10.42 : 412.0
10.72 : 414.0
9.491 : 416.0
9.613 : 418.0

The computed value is 116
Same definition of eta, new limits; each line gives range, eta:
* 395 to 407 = 110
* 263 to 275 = 61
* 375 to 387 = 133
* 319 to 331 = 116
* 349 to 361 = 123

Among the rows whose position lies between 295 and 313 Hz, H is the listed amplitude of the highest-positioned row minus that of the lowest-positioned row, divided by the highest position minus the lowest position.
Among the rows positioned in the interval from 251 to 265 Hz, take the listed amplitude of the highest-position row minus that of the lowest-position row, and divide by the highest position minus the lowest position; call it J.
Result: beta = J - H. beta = -0.403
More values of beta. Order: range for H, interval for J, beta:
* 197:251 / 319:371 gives 0.064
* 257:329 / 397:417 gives -0.087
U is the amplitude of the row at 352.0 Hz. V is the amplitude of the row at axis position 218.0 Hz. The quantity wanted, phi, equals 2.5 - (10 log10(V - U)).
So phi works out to 3.9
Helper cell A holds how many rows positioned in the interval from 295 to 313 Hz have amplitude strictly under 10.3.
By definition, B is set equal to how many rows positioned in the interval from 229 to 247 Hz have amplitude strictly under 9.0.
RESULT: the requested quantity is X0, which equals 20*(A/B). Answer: 90.0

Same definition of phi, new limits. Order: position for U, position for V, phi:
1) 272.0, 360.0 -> -1.1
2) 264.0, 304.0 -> -3.4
